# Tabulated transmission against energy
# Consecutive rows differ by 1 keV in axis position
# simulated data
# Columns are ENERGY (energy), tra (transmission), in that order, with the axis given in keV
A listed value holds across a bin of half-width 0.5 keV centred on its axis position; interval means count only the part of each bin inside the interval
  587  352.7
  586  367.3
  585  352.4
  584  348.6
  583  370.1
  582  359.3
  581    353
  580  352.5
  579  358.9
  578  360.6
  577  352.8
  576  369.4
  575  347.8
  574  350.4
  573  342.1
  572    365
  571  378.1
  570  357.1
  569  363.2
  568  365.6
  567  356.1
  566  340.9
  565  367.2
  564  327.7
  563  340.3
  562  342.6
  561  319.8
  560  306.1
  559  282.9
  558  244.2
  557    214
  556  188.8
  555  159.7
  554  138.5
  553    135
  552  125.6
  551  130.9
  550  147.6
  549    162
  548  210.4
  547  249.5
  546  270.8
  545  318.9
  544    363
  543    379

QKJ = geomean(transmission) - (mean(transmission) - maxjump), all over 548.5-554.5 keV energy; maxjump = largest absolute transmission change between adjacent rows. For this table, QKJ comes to 16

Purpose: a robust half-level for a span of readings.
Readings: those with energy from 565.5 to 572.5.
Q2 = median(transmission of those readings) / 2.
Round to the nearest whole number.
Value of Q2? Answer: 182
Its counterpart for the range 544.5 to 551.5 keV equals 105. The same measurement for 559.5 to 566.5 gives 170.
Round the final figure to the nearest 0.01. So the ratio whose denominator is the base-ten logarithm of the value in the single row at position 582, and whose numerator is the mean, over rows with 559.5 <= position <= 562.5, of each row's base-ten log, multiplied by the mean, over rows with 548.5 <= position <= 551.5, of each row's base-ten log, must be 2.13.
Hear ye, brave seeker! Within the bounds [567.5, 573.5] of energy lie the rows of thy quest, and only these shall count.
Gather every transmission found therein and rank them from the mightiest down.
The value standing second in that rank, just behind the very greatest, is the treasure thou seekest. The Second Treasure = 365.6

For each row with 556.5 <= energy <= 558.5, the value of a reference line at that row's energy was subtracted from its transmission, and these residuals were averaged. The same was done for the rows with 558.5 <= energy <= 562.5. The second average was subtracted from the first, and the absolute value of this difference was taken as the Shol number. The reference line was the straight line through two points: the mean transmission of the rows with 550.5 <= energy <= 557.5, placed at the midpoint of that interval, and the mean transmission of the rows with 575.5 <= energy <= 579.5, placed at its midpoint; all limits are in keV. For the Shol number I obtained 58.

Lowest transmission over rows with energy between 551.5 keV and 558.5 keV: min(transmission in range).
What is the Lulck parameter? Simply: 125.6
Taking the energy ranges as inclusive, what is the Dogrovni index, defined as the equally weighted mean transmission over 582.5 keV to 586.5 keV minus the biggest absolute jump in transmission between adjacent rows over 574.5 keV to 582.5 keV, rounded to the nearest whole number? 338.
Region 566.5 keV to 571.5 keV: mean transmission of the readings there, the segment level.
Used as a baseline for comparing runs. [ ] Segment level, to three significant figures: 364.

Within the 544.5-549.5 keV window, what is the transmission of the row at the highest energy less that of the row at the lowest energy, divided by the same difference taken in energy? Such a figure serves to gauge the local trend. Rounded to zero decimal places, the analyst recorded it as -39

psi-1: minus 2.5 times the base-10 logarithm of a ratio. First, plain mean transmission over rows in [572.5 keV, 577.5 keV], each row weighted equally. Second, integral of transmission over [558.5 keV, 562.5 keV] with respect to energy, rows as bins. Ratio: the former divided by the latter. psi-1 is 1.4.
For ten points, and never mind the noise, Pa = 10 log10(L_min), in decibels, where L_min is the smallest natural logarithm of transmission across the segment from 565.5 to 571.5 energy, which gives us 7.7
